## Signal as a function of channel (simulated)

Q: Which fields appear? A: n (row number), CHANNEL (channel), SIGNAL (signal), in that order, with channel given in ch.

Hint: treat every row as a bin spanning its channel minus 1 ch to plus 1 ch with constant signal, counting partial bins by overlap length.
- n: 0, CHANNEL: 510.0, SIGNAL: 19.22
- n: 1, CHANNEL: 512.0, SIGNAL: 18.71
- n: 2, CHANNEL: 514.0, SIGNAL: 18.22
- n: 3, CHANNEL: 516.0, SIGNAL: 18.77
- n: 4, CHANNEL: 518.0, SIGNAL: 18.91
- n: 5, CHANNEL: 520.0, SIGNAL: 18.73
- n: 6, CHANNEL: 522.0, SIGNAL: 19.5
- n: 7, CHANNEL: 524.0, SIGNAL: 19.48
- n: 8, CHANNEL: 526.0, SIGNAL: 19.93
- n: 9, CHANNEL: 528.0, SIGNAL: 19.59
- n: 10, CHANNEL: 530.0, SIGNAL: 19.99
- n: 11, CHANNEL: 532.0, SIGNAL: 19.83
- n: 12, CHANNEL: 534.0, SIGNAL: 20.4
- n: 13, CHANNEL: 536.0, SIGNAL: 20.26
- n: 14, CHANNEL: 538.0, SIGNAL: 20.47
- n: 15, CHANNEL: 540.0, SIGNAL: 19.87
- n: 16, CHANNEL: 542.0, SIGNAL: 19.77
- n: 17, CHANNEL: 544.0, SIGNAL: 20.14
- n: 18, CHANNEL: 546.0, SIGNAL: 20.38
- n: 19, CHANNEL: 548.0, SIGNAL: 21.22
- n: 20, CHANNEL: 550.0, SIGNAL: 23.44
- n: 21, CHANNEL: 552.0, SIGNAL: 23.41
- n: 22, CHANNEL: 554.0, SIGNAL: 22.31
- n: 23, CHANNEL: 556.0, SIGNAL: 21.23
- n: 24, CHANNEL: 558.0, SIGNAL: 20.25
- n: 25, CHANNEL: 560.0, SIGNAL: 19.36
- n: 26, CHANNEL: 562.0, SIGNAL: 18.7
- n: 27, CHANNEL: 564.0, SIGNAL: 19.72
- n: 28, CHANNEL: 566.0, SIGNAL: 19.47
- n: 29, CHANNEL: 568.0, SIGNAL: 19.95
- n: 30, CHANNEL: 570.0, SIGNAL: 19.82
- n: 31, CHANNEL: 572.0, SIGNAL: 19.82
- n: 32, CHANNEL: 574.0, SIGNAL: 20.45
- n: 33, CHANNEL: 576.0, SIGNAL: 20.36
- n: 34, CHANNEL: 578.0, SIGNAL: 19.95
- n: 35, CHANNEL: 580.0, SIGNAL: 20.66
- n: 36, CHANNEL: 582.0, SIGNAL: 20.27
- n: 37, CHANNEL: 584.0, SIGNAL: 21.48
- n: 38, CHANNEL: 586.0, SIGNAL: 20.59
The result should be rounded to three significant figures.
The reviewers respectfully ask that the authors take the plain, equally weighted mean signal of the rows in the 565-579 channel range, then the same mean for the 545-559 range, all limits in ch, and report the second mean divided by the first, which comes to 1.09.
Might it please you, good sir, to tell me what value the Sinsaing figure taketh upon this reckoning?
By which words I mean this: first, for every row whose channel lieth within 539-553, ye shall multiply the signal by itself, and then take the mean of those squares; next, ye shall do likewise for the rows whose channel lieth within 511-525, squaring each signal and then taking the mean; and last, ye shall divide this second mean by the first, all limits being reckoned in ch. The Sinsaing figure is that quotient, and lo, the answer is 0.79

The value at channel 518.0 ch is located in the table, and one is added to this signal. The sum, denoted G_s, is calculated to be 19.91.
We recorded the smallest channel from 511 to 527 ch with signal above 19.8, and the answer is 526.0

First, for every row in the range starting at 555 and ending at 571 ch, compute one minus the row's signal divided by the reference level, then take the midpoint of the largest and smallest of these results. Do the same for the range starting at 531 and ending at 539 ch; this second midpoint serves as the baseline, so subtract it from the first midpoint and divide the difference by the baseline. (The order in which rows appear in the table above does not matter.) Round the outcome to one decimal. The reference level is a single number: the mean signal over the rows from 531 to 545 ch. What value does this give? -4.2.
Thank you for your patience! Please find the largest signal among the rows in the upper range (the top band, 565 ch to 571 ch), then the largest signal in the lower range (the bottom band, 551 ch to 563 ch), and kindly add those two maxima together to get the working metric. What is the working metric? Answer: 43.4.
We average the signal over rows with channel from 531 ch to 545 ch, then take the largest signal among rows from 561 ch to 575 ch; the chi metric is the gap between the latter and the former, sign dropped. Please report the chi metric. 0.3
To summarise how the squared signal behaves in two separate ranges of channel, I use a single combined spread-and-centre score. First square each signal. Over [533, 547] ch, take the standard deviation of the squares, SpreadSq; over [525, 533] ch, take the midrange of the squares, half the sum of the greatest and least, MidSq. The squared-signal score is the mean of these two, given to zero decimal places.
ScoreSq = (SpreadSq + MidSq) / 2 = 201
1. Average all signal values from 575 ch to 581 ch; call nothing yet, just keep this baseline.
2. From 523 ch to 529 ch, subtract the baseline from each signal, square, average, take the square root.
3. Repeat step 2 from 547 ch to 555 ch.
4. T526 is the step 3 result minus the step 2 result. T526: 1.8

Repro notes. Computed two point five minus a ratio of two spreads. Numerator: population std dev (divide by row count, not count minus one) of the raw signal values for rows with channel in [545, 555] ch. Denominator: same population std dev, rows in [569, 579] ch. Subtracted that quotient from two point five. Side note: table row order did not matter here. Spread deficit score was -1.9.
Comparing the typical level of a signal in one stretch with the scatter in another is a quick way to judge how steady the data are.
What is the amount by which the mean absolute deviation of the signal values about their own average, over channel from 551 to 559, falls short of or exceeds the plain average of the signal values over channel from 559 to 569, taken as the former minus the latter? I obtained -18.4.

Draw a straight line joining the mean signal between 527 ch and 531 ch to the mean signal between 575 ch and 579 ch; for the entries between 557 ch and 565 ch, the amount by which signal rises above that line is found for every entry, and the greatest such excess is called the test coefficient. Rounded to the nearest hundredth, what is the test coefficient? 0.24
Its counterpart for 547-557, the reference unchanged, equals 3.49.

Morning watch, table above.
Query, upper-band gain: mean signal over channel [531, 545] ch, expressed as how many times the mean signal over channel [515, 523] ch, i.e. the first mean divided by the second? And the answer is 1.06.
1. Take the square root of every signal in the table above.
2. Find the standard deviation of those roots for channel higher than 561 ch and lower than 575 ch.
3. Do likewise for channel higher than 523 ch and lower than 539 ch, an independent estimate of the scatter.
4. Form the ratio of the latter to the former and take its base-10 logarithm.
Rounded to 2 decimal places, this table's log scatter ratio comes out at -0.17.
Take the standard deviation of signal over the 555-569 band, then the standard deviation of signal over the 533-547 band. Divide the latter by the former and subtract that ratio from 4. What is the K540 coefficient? 3.7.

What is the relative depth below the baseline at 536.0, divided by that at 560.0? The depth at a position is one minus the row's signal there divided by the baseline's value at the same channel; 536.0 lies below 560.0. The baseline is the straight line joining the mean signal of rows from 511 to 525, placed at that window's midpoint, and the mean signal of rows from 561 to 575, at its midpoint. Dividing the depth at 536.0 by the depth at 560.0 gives -5.0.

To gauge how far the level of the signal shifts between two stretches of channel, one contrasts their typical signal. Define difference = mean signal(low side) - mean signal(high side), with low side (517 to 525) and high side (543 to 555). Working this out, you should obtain -2.66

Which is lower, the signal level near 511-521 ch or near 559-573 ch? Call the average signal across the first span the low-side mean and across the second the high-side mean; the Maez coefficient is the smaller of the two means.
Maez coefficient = 18.7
